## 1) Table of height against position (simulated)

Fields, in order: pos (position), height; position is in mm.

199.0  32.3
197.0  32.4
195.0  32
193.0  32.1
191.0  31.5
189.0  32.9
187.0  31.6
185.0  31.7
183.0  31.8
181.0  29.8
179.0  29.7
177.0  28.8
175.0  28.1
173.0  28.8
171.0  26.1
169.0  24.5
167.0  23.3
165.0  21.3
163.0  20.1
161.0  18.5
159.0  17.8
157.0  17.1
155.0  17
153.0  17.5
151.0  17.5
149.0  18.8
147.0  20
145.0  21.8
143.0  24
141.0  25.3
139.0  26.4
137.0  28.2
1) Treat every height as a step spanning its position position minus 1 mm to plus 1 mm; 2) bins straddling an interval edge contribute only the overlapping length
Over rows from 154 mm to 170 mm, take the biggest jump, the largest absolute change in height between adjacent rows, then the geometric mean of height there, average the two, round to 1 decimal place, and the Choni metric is 10.9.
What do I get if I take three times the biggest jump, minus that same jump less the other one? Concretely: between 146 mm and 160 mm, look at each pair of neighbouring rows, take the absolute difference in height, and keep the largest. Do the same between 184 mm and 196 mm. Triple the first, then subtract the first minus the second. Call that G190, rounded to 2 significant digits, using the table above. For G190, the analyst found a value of 4.0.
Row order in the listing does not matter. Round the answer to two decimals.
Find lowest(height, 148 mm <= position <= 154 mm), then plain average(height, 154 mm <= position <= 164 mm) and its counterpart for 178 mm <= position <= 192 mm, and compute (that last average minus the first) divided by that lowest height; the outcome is 0.75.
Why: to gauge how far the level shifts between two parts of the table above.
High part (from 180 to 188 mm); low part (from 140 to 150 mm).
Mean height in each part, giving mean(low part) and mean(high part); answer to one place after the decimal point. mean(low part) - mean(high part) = -9.2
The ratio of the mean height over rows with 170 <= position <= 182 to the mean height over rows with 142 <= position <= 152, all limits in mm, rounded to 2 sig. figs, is 1.4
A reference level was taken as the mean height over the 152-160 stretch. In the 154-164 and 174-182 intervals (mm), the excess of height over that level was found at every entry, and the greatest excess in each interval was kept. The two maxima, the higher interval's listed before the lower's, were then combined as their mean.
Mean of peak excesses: 7.6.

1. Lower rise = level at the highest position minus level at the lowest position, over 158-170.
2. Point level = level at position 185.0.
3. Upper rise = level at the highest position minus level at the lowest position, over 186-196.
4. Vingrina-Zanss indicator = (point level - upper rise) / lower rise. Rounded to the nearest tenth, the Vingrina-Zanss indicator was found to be 4.7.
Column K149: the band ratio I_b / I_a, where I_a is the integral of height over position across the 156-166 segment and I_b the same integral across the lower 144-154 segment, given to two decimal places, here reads 1.01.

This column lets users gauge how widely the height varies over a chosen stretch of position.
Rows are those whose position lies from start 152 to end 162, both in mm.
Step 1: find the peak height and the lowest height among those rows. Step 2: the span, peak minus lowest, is 1.5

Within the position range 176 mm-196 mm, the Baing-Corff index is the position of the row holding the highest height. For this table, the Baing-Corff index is 189.0 mm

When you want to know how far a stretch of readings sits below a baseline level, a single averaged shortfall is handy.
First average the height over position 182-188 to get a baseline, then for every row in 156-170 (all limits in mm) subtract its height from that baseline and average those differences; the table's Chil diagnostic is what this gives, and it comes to 11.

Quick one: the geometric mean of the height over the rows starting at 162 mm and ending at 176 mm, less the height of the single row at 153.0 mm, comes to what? 7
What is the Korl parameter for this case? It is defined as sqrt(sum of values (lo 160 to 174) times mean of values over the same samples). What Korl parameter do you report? 61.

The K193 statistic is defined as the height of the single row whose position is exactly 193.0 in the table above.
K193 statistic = 32.1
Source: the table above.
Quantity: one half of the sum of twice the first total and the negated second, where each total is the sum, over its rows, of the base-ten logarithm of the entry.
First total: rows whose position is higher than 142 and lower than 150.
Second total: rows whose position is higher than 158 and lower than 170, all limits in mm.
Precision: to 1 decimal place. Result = 1.3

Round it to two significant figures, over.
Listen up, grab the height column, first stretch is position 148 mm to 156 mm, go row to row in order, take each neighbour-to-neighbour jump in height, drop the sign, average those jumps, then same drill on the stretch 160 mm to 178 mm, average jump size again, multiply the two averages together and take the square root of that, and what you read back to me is 0.94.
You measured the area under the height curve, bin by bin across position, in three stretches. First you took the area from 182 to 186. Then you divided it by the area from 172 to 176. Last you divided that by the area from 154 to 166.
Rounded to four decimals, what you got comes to 0.0050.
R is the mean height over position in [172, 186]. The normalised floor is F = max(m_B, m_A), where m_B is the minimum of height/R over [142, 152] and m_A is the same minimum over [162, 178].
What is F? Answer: 0.7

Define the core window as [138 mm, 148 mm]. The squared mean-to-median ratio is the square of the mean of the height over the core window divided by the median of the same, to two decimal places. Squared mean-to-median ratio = 0.96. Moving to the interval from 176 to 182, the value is 0.98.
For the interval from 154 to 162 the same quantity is 1.02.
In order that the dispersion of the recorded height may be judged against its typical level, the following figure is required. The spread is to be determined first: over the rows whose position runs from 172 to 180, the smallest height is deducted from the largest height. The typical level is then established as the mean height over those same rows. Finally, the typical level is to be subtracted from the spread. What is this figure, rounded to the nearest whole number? -27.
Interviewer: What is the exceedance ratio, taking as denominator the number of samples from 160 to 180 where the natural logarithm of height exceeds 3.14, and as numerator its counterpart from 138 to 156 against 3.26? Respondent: 0.14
